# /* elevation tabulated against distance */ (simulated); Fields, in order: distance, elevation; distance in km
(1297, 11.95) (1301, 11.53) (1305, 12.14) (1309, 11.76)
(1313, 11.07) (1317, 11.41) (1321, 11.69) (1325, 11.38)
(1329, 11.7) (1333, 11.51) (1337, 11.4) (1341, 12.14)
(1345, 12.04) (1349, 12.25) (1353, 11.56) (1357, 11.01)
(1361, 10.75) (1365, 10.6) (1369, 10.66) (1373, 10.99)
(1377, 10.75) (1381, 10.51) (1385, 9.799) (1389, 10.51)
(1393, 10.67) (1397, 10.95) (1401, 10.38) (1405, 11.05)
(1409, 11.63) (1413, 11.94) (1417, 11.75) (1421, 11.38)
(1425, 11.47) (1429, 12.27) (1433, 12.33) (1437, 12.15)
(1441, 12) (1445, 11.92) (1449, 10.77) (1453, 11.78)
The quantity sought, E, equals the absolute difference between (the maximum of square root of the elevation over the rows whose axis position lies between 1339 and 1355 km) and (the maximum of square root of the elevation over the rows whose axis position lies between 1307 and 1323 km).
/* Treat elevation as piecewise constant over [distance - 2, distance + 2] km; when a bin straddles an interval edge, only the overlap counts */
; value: 0.07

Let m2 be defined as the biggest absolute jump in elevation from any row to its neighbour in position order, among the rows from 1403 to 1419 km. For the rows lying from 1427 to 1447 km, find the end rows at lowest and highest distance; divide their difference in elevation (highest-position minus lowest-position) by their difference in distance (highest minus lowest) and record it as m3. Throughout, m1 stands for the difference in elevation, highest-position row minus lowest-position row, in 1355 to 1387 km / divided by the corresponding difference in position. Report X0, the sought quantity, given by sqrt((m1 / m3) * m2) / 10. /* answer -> 0.1071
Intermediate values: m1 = -0.043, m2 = 0.58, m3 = -0.02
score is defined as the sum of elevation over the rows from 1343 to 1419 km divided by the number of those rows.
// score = 11.0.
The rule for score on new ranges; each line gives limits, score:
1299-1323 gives 11.6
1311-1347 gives 11.6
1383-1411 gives 10.7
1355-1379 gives 10.8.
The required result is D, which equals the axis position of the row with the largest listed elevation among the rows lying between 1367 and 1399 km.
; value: 1373 km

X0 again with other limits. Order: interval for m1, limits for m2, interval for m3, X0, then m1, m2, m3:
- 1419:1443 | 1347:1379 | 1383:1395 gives 0.0443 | 0.031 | 0.69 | 0.11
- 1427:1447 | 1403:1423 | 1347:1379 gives 0.0487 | -0.022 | 0.58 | -0.05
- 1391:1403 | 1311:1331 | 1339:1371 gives 0.0483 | -0.036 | 0.34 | -0.05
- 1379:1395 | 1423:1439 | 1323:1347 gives 0.0569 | 0.013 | 0.80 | 0.03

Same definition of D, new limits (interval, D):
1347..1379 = 1349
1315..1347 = 1341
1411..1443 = 1433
